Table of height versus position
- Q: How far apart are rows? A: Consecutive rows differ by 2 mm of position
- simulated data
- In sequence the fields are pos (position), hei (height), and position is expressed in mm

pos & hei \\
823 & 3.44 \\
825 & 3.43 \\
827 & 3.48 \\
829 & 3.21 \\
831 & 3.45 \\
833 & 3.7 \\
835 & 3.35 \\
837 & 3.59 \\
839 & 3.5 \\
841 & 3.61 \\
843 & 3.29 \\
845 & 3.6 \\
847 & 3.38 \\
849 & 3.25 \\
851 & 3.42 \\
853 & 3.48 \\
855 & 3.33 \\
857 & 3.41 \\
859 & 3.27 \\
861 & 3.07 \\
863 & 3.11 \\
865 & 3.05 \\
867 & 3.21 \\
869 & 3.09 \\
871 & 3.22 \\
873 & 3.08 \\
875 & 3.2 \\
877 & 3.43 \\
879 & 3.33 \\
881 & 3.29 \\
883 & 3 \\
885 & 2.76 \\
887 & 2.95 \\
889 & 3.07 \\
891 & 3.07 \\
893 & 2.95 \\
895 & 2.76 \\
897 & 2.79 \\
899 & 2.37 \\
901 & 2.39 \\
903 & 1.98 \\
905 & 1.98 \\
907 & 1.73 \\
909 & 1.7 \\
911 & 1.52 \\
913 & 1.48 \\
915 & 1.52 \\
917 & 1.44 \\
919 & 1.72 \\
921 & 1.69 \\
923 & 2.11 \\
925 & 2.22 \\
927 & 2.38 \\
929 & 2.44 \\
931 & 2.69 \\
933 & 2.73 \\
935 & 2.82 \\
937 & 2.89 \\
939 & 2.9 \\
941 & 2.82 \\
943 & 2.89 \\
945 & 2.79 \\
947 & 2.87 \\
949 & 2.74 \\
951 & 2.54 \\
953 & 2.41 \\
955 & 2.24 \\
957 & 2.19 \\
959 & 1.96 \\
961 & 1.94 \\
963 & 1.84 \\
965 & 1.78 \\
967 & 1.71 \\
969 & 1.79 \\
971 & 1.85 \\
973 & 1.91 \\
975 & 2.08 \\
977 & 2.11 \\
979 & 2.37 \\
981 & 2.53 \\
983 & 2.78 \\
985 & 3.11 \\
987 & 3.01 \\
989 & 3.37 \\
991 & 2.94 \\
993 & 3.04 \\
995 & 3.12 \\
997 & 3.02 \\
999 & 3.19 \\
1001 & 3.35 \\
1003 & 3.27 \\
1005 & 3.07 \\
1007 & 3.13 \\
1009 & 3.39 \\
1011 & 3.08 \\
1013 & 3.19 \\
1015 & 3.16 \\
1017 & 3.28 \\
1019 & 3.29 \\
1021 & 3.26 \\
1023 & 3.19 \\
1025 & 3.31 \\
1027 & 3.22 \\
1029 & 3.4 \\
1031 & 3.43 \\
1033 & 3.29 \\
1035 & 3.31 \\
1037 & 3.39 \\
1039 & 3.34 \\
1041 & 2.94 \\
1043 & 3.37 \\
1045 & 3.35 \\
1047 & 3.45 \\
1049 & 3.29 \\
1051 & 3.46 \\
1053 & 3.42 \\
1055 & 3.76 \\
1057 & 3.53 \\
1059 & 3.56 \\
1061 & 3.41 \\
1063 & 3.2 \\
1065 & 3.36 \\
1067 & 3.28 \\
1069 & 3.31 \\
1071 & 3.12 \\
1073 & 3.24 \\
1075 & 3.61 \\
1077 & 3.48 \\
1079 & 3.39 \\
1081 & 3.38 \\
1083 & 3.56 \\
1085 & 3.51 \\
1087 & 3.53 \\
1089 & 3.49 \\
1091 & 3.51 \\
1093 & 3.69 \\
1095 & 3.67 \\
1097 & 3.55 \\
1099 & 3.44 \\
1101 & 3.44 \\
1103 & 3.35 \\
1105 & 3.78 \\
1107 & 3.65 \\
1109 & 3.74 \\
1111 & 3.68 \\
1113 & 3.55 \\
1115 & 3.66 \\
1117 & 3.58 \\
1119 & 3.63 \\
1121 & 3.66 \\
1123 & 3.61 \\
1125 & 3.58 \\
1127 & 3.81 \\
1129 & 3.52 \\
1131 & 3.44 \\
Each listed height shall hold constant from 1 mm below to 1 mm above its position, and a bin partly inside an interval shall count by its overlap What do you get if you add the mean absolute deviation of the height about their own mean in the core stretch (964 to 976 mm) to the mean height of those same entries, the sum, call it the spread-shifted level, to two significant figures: 1.9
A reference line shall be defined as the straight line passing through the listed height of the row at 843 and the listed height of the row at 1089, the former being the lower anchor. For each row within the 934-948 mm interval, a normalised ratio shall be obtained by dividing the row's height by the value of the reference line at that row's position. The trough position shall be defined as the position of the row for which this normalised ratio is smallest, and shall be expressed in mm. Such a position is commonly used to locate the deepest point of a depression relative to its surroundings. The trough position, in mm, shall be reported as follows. 945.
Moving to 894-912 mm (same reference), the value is 911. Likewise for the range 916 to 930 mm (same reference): 917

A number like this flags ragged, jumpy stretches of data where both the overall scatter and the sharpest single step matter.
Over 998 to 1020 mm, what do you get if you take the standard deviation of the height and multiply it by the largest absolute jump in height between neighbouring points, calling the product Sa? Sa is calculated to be 0.03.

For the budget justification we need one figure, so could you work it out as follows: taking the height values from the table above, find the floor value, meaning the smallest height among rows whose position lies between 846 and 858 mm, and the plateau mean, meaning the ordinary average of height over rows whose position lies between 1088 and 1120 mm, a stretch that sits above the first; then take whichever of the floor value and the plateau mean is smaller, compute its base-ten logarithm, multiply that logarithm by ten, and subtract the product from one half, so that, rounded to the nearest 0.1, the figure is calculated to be -4.6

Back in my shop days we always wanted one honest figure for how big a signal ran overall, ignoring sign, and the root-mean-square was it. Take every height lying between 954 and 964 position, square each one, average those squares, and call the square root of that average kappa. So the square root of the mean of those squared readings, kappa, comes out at 2.0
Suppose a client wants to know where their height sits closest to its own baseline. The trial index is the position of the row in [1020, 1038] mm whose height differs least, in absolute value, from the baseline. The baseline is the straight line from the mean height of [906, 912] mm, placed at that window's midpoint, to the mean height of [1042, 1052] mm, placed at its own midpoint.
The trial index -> 1035 mm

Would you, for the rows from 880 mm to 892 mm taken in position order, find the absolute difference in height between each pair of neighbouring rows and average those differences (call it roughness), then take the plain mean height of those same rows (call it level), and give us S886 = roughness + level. 3.2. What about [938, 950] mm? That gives 2.9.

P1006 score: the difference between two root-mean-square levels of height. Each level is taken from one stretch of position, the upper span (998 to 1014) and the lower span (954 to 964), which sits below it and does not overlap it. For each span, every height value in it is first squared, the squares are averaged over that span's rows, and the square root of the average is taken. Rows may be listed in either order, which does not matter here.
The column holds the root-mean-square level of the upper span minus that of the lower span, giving 1.2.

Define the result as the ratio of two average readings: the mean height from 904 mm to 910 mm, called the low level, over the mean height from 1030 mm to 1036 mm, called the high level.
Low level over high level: 0.54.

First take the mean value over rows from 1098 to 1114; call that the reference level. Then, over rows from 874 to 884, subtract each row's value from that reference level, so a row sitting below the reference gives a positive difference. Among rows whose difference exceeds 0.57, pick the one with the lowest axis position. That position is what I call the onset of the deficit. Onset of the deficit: 883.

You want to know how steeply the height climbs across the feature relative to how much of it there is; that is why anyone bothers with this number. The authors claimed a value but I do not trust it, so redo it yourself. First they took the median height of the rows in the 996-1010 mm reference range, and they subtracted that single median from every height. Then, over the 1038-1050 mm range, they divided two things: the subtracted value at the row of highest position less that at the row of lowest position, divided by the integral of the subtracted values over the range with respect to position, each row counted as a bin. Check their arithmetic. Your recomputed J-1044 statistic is -0.04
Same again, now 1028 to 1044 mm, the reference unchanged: -0.02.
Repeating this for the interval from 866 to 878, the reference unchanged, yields 1.22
